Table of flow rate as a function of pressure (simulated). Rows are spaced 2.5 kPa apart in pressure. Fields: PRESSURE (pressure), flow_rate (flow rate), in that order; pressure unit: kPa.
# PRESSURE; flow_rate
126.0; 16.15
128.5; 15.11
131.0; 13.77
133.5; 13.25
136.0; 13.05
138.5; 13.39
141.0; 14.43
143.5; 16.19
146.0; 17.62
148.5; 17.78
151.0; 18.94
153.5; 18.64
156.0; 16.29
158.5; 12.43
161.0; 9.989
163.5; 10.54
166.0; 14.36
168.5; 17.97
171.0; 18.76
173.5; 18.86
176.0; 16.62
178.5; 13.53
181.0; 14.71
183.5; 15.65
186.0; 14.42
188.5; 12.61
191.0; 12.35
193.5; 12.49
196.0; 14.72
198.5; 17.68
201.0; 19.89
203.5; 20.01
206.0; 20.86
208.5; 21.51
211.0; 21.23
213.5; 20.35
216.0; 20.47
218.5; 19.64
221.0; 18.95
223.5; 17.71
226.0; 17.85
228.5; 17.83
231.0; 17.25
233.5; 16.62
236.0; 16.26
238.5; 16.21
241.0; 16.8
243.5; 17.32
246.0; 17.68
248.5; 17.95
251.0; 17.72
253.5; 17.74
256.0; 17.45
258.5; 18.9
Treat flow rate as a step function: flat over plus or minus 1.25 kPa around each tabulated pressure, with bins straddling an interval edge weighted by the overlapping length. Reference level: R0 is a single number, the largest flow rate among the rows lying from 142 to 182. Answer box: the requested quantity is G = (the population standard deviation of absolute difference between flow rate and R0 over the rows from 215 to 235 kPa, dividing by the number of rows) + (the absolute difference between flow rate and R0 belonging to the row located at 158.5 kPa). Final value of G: 7.2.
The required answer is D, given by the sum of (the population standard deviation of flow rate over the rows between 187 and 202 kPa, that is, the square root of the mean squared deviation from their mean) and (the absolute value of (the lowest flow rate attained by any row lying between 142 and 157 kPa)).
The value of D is 19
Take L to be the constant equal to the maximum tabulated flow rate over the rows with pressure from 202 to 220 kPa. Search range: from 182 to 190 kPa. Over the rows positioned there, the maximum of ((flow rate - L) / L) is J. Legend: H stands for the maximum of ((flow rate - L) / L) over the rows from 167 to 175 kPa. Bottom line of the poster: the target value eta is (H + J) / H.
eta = 3.21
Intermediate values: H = -0.12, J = -0.27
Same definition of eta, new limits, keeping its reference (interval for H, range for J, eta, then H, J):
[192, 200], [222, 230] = 1.96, -0.18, -0.17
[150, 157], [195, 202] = 1.63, -0.12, -0.08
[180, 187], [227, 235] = 1.63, -0.27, -0.17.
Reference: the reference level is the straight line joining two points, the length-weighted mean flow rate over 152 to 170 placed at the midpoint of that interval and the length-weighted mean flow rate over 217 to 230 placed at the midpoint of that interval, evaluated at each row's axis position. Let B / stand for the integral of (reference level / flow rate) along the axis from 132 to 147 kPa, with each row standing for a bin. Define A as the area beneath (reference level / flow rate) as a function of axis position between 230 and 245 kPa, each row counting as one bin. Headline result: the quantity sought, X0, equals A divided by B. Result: 1.27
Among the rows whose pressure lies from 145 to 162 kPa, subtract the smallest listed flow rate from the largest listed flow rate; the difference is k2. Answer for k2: 9.0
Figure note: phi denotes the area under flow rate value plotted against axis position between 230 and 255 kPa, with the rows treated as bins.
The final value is 429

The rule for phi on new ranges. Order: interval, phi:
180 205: 388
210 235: 469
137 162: 390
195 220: 492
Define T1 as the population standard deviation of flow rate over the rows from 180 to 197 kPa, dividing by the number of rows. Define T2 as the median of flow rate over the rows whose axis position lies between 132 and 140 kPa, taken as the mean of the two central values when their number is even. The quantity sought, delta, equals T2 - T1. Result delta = 12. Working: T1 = 1.2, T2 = 13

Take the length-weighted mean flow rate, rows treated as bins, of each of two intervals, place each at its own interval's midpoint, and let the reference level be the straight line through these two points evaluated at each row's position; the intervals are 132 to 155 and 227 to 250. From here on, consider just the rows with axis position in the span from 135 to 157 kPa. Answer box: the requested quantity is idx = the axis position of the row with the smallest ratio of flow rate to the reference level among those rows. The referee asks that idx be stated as 136.0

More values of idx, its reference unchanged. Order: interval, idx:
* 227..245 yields 238.5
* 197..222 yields 198.5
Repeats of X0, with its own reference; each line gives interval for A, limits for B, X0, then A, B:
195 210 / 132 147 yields 1.00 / 13.5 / 13.6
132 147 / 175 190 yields 0.82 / 13.6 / 16.5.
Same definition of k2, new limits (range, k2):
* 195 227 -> 6.8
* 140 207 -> 10.9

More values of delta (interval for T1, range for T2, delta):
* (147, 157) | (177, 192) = 13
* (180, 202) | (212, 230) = 17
